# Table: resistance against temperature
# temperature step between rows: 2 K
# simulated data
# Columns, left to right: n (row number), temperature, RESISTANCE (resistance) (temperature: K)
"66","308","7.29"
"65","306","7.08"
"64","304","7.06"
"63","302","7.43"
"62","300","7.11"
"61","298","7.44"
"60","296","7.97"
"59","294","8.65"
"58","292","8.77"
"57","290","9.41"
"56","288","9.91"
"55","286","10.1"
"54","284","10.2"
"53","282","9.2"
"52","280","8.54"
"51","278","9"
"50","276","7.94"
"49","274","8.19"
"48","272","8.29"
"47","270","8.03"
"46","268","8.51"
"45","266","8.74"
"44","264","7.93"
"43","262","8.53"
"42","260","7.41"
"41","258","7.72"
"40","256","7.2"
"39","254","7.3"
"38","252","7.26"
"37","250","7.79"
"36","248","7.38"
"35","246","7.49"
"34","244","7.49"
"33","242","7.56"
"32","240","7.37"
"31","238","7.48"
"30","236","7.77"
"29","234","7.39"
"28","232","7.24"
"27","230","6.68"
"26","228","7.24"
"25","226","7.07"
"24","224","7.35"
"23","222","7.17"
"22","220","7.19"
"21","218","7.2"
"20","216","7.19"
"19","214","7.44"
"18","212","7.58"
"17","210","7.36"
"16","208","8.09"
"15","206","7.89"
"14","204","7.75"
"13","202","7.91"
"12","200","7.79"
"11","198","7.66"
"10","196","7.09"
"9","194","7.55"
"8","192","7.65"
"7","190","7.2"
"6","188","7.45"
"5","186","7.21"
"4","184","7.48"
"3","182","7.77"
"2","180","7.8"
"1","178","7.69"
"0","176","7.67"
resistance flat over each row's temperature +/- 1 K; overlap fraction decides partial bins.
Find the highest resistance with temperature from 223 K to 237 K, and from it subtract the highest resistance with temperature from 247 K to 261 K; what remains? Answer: 0.0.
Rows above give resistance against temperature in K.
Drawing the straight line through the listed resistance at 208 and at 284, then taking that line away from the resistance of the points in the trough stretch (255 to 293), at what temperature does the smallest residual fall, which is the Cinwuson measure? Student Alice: 256 K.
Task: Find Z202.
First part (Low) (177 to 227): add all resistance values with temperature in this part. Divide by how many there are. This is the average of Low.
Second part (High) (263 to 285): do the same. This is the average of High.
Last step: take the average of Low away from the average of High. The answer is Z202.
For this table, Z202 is 1.1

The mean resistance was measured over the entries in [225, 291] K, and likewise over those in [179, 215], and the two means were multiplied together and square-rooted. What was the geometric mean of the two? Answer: 7.81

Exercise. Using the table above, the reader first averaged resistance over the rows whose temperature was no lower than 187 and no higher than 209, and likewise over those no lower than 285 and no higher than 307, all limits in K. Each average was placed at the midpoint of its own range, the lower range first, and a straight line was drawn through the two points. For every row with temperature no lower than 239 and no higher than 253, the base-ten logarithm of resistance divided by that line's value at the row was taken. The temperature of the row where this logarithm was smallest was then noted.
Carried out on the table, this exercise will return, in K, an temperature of 252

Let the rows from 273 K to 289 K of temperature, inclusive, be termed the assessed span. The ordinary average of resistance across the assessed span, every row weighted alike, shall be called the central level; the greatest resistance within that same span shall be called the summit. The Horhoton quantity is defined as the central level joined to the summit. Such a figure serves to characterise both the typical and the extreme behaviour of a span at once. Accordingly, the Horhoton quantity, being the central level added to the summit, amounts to 19.3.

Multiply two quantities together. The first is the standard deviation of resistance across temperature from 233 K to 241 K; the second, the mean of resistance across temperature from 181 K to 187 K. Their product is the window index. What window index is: 1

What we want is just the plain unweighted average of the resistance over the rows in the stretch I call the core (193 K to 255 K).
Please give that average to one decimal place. 7.4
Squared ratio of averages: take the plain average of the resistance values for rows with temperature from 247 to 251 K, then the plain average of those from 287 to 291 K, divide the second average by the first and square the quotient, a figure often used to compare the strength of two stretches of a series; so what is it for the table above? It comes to 1.6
